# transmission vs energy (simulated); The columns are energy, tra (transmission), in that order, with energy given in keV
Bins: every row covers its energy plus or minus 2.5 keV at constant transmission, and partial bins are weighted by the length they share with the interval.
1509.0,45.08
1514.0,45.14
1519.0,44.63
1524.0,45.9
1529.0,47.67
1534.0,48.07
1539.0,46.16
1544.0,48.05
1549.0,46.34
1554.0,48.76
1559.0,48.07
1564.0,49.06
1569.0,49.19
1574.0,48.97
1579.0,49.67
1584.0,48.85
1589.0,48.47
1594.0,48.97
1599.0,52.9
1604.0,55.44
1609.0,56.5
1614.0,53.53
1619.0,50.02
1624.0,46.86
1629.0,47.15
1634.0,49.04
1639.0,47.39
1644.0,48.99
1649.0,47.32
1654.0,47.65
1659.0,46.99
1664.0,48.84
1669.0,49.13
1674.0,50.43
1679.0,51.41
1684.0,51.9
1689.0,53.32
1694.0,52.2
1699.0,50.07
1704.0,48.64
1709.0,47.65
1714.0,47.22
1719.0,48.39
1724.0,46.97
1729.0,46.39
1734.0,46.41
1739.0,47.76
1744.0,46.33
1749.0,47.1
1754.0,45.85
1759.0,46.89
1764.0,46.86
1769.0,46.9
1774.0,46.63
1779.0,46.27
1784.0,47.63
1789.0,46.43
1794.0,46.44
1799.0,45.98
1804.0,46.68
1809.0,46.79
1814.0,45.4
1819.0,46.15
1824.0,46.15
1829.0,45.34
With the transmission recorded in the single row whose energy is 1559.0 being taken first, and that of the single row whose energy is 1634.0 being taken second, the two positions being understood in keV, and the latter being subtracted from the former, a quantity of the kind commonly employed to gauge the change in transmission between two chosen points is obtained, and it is -1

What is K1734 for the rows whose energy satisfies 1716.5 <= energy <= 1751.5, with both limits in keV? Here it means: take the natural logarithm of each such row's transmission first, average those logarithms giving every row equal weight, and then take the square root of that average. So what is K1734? 1.96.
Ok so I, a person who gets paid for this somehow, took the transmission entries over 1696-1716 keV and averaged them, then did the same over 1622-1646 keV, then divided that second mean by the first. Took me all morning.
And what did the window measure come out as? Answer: 0.99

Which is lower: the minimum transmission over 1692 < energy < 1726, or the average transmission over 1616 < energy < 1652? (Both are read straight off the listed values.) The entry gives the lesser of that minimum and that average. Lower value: 47.0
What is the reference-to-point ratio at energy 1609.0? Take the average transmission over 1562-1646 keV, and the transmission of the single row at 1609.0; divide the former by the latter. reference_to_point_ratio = 0.89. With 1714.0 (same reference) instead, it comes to 1.06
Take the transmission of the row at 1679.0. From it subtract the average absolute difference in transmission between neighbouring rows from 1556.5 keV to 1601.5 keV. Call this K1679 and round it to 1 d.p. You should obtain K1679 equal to 50.5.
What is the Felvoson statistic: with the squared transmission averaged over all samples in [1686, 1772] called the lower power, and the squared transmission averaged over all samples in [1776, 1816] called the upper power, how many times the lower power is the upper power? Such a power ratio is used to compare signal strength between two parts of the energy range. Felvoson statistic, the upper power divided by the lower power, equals 0.94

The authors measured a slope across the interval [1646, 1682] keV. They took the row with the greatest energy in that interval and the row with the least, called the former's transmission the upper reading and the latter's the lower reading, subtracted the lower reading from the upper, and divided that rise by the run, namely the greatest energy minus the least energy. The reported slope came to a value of 0.14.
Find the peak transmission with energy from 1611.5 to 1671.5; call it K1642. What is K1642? 53.53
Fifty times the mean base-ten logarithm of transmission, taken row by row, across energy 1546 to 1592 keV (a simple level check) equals 84.3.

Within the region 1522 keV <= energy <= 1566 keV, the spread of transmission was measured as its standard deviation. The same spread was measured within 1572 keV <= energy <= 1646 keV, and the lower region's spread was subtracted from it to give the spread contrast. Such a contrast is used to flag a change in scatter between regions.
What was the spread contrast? 1.8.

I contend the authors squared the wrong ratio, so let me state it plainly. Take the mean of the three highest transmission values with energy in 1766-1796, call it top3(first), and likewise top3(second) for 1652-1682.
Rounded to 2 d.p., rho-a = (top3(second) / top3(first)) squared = 1.14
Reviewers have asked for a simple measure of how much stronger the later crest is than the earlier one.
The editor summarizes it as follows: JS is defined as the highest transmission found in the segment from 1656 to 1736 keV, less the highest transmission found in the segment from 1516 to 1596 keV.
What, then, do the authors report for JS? 4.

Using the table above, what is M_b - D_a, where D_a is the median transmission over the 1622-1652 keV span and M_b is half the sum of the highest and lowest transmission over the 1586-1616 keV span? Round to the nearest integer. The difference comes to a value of 5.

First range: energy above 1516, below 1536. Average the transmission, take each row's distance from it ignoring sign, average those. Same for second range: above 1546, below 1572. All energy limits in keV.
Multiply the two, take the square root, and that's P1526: 1.1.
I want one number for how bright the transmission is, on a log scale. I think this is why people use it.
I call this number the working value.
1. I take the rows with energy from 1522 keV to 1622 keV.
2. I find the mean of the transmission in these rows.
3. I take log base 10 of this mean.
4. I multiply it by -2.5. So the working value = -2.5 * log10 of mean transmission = -4.24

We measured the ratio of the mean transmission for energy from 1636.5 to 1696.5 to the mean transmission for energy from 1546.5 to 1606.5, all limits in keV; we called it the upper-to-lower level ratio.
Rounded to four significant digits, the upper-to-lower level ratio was 1.001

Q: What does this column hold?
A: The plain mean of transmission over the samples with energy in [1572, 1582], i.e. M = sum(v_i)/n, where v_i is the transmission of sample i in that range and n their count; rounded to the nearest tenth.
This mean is 49.3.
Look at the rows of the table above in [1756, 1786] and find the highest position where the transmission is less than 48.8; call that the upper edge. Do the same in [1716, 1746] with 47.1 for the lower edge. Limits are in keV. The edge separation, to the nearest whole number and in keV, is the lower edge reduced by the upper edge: -40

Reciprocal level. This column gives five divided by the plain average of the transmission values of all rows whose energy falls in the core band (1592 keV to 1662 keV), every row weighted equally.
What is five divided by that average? 0.100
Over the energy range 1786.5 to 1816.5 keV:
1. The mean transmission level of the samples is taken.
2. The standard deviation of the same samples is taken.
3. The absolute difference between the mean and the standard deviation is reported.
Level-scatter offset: 45.8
